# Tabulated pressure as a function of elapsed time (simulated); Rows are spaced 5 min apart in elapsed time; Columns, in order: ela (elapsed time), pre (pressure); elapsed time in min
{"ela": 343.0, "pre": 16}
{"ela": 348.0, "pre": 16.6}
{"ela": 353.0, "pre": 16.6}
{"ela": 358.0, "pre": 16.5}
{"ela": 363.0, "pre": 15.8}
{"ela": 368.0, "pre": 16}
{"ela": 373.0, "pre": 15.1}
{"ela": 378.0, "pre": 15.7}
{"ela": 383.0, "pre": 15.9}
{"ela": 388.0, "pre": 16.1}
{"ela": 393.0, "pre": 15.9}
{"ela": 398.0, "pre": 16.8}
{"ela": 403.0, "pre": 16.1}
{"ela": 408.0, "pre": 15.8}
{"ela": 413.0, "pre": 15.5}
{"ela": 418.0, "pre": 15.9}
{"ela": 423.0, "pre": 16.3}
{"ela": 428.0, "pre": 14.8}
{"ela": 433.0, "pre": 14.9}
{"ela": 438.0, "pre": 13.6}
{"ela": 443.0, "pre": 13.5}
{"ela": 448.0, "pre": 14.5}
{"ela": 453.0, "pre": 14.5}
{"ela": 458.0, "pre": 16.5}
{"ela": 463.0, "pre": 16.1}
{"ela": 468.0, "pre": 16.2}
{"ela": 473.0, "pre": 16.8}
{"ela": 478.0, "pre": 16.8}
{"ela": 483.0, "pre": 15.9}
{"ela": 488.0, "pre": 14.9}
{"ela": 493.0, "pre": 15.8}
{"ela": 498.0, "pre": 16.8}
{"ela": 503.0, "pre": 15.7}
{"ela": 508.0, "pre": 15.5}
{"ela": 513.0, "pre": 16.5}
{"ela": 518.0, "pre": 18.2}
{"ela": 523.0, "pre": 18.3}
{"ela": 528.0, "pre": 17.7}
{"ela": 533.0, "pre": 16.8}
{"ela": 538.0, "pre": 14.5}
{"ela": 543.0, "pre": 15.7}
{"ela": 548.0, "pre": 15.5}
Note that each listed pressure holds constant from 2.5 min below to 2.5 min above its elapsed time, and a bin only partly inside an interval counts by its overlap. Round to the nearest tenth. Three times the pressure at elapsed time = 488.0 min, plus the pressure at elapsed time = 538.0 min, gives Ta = 59.2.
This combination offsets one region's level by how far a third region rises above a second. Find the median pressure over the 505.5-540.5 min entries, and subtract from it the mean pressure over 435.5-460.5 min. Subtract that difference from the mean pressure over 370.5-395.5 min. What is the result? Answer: 13.5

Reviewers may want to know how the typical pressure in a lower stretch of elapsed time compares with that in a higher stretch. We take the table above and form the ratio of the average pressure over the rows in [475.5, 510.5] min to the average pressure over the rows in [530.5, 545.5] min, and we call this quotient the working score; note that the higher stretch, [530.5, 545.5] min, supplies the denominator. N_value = 1.02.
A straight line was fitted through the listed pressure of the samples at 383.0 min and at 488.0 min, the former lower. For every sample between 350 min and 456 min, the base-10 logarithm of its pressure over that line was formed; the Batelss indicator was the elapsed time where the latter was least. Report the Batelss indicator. 443.0 min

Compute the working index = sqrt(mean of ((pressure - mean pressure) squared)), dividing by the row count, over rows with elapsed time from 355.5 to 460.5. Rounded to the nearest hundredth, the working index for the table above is 0.89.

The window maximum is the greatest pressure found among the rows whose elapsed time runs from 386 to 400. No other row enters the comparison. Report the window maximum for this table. 16.8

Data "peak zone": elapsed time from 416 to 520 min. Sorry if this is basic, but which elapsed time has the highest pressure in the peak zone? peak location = 518.0 min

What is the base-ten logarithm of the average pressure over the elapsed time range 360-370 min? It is 1.20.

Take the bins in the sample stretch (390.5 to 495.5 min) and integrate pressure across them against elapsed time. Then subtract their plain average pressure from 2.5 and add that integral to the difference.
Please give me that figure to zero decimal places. 1622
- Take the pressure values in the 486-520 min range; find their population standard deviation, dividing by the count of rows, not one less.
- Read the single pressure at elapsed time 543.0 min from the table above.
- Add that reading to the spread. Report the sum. 16.7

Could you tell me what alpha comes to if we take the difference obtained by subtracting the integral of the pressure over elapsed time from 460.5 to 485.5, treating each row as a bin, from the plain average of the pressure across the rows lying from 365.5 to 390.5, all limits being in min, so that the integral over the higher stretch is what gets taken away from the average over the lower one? -393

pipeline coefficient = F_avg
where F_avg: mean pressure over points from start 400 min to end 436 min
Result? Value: 15.6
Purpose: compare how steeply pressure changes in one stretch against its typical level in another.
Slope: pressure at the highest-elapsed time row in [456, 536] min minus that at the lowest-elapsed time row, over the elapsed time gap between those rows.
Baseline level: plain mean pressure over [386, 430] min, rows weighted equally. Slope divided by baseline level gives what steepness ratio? 0.0003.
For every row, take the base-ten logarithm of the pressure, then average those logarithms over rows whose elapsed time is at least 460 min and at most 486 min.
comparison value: 1.21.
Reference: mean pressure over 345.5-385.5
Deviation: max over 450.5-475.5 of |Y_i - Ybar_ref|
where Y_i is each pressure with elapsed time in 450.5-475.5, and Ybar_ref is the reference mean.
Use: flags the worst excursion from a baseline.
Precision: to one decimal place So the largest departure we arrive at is 1.5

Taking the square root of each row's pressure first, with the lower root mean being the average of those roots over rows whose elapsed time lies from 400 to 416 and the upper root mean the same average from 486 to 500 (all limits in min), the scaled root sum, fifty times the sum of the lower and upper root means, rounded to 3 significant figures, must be 398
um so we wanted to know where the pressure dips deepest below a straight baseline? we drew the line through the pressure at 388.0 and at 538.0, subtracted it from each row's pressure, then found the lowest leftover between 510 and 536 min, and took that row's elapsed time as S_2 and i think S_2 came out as 513.0 min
